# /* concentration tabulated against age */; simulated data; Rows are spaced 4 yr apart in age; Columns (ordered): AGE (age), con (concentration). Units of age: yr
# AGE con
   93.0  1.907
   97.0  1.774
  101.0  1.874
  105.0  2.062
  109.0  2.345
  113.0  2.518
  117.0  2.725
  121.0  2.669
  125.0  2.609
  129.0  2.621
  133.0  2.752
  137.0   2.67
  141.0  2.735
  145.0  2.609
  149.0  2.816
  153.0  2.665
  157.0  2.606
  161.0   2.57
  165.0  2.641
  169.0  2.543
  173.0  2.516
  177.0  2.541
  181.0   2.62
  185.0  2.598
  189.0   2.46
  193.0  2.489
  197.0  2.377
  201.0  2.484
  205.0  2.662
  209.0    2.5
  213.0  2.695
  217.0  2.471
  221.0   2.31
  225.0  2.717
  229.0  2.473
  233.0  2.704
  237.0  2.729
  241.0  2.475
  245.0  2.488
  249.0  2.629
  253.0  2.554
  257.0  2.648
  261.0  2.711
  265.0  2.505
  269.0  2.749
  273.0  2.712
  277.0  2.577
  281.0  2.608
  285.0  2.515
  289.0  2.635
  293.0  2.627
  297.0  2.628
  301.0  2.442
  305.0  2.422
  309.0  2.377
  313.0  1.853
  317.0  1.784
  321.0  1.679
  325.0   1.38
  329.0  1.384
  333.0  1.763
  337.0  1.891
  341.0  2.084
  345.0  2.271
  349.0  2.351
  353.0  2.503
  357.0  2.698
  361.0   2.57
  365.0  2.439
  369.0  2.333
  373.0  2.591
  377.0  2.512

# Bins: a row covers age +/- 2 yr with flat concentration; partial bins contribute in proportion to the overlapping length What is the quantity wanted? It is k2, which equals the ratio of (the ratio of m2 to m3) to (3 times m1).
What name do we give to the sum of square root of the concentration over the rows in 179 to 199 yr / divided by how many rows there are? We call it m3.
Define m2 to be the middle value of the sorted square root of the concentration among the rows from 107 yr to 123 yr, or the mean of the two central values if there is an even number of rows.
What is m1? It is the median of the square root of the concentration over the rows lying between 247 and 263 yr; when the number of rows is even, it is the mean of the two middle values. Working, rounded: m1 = 1.624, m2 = 1.61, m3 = 1.58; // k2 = 0.21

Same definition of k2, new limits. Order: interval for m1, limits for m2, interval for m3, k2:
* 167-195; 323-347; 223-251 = 0.18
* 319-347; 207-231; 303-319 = 0.27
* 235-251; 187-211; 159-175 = 0.21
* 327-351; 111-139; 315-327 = 0.30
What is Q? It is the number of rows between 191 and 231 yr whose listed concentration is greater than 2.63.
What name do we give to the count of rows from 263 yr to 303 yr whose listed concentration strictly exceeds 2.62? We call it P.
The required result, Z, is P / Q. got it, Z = 1.7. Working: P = 5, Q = 3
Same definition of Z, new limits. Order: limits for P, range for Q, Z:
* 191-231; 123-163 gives 0.6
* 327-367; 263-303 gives 0.3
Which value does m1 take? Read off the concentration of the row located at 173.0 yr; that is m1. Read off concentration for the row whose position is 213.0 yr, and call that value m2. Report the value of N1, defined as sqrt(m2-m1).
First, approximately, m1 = 2.516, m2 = 2.695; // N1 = 0.42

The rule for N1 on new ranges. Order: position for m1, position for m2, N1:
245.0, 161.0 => 0.29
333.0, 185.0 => 0.91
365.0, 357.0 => 0.51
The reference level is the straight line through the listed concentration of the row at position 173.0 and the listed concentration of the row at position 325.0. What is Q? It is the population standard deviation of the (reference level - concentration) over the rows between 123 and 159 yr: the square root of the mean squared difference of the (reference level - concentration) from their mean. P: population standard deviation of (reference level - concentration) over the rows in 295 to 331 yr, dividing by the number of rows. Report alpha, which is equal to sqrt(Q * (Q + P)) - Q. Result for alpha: 0.12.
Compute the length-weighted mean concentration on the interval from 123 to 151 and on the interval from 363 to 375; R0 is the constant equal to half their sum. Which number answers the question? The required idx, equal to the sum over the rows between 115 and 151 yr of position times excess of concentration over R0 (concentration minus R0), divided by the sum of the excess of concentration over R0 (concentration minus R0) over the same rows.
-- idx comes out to 134.8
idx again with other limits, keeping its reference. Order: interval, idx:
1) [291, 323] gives 316.2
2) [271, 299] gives 283.4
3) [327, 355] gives 335.8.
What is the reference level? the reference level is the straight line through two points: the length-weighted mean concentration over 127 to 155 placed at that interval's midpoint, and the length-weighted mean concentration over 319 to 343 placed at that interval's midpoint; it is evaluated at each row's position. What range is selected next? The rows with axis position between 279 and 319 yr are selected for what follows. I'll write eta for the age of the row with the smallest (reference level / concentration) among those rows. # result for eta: 297.0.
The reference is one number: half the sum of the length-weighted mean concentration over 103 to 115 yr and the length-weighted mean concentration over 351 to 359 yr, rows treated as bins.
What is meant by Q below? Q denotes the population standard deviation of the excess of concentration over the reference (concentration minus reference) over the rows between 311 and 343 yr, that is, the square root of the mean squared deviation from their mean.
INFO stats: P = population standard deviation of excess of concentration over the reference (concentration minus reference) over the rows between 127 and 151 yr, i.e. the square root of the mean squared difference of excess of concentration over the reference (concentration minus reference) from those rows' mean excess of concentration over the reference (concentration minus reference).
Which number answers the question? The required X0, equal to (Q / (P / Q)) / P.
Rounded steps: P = 0.074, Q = 0.23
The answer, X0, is 9.5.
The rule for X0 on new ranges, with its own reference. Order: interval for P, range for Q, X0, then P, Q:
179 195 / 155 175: 0.4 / 0.068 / 0.04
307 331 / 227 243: 0.1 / 0.337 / 0.12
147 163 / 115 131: 0.2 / 0.094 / 0.05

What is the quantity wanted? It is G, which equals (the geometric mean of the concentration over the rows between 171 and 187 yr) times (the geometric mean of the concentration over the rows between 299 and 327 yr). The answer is 5.0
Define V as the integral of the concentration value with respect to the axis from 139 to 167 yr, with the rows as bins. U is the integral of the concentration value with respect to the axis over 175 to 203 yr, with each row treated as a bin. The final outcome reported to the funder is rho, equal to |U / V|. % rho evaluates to 0.94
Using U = 70.3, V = 75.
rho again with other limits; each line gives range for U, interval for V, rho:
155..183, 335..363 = 1.10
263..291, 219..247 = 1.02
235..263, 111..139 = 0.98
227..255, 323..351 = 1.38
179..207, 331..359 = 1.14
